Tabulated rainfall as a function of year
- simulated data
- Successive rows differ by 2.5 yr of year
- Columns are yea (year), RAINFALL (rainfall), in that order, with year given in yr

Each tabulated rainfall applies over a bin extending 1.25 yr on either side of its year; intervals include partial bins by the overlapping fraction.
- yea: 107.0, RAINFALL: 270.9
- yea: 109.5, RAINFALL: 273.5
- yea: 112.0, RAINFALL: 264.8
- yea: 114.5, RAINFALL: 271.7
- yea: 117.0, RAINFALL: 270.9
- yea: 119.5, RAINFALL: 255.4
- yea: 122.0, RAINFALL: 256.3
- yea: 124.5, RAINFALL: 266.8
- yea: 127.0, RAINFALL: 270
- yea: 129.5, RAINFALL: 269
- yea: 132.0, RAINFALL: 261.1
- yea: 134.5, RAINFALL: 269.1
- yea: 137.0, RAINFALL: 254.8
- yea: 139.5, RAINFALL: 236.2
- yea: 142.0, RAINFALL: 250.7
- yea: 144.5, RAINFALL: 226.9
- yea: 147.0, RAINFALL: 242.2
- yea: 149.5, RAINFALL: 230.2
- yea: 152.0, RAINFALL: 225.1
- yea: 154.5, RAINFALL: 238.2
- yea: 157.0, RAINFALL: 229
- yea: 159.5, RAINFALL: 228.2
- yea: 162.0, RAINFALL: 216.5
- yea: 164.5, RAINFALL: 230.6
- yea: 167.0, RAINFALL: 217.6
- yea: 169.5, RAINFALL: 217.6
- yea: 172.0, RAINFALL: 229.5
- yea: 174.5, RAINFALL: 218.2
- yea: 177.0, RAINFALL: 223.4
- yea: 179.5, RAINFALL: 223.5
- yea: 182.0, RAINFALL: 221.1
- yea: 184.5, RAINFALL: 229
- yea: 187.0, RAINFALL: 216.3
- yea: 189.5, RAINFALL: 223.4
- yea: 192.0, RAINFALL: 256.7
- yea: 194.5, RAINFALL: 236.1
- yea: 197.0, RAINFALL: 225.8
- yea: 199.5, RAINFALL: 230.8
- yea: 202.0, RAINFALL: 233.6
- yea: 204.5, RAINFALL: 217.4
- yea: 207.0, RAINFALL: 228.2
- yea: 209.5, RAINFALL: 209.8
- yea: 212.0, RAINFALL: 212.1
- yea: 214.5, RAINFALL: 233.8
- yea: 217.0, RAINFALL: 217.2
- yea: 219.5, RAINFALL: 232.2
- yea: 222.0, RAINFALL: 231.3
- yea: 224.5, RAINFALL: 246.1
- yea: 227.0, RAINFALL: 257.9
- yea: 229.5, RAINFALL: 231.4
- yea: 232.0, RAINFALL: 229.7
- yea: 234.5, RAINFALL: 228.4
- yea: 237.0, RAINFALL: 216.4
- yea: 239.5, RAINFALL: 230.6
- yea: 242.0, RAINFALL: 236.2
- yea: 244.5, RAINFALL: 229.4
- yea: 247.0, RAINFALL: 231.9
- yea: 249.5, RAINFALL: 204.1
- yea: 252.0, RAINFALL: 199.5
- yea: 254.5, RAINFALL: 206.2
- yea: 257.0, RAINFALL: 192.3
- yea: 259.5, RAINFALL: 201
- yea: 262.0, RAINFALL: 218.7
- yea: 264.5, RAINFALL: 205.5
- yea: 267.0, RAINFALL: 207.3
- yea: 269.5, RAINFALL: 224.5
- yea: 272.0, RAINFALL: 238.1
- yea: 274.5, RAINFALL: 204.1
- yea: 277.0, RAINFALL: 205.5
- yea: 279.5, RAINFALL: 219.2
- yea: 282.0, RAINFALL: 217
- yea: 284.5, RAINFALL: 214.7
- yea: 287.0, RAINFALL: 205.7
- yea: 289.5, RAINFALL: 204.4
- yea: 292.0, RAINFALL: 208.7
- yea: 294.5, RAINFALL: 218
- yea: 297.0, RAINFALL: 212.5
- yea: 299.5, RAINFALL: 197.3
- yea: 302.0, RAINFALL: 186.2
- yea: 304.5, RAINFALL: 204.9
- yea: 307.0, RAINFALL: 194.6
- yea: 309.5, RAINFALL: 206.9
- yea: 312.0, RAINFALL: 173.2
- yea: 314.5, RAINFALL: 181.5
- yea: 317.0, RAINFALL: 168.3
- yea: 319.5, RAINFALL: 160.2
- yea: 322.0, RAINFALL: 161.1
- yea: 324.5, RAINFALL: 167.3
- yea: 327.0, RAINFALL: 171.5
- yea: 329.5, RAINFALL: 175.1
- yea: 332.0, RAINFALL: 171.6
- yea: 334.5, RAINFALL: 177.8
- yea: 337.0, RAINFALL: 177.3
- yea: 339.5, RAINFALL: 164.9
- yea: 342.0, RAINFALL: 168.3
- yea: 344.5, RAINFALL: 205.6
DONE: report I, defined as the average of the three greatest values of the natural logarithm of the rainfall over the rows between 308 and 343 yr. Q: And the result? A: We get 5.24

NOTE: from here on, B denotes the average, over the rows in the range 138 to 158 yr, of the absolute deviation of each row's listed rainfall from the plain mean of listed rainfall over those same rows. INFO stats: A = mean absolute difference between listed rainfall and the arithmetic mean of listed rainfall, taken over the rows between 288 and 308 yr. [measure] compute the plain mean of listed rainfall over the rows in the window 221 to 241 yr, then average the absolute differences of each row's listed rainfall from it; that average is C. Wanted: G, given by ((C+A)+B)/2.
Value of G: 12.00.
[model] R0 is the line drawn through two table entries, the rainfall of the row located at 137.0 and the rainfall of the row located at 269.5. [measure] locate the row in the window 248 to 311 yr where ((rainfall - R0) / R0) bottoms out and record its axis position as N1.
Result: 257.0 yr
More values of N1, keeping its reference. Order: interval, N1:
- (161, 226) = 162.0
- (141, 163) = 162.0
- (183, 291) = 257.0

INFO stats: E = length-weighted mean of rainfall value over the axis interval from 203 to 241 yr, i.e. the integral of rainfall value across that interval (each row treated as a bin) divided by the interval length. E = 228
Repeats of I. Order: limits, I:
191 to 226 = 5.51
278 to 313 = 5.38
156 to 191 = 5.44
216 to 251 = 5.51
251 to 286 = 5.43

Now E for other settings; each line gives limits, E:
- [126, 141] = 260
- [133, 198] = 232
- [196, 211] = 224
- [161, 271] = 223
